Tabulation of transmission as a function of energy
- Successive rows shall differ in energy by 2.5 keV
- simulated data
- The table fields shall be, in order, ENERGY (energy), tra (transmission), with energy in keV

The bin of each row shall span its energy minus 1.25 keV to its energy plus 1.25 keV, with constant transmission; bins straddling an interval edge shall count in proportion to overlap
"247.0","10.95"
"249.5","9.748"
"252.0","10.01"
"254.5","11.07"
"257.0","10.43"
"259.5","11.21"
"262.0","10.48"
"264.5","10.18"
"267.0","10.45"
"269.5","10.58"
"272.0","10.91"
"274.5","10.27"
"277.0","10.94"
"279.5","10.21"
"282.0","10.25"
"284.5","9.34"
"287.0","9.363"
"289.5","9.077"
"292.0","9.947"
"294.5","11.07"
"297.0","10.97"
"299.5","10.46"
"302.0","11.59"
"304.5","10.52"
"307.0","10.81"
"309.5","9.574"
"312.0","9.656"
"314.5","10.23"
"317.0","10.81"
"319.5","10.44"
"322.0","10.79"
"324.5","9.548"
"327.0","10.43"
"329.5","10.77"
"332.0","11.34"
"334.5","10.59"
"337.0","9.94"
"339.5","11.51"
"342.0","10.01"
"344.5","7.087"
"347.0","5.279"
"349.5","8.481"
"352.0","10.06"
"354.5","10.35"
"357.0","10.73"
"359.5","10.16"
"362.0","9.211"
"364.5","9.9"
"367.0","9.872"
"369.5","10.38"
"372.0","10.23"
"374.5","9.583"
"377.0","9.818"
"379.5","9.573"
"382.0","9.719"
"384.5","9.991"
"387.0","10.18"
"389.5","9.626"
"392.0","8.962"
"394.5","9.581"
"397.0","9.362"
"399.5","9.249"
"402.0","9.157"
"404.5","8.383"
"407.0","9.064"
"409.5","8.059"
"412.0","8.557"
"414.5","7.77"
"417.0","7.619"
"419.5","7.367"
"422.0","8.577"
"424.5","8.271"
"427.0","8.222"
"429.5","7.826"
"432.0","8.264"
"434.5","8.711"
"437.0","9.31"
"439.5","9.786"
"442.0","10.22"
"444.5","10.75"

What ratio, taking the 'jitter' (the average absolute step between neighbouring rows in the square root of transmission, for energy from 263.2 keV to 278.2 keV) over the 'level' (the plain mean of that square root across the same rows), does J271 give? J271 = 0.019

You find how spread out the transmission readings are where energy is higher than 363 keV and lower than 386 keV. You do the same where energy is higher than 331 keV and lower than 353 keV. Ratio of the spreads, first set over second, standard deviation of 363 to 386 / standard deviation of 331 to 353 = 0.1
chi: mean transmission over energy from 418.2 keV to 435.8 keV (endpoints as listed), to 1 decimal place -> 8.2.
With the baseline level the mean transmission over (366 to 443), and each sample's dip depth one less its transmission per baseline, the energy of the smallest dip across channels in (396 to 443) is 442.0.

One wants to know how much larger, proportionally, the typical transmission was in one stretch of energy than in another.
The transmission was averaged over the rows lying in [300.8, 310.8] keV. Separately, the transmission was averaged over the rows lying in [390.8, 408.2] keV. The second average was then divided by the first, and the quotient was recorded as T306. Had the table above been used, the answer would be 0.86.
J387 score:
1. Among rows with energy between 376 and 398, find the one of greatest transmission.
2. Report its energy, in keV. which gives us 387.0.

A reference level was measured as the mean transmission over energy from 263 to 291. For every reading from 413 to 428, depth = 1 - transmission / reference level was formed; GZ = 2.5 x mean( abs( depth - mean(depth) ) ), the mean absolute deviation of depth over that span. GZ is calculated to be 0.10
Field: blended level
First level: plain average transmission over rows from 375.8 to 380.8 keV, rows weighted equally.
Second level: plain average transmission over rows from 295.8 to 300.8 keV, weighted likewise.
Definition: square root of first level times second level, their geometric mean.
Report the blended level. 10.2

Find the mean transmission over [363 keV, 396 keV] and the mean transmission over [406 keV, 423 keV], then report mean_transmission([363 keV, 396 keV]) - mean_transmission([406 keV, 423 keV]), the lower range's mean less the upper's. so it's 1.7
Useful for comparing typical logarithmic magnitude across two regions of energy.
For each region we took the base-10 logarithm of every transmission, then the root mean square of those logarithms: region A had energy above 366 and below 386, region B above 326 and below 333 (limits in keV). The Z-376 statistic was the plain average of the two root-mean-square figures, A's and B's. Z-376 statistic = 1.015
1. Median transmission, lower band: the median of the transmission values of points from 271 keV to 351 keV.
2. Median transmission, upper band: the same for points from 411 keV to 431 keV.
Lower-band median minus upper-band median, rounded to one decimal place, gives 2.3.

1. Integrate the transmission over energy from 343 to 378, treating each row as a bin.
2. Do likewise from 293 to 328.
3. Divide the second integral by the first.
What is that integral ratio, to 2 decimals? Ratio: 1.12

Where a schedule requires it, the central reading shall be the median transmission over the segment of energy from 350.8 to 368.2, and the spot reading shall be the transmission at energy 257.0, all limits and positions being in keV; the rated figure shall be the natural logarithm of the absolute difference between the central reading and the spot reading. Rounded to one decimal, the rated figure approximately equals -1.0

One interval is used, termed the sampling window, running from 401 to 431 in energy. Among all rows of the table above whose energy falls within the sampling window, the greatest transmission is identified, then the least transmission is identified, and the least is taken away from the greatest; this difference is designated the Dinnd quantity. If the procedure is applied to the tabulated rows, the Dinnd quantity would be 1.8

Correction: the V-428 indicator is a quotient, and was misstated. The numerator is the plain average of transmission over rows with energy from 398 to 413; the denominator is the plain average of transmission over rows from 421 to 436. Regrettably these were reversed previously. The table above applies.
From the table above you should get 1.05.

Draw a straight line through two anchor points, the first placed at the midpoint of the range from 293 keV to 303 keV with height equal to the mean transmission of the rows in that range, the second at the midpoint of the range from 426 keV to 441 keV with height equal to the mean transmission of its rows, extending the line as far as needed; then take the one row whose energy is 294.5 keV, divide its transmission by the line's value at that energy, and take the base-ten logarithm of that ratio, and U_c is 0.00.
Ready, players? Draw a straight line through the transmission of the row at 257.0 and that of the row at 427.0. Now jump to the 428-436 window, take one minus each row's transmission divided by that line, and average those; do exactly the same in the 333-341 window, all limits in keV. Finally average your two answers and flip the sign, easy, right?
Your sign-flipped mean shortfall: 0.08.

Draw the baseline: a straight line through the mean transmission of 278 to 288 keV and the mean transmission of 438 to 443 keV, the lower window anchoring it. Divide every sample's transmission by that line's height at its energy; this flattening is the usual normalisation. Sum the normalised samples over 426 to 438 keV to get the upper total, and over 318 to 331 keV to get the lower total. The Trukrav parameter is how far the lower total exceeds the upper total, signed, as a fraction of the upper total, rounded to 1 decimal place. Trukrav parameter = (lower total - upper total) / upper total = 0.2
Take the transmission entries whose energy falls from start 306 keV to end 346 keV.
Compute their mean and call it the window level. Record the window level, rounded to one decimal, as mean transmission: 10.2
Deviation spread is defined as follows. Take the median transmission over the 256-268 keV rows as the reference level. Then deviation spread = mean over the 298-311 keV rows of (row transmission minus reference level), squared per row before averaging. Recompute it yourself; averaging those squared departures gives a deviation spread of 0.44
